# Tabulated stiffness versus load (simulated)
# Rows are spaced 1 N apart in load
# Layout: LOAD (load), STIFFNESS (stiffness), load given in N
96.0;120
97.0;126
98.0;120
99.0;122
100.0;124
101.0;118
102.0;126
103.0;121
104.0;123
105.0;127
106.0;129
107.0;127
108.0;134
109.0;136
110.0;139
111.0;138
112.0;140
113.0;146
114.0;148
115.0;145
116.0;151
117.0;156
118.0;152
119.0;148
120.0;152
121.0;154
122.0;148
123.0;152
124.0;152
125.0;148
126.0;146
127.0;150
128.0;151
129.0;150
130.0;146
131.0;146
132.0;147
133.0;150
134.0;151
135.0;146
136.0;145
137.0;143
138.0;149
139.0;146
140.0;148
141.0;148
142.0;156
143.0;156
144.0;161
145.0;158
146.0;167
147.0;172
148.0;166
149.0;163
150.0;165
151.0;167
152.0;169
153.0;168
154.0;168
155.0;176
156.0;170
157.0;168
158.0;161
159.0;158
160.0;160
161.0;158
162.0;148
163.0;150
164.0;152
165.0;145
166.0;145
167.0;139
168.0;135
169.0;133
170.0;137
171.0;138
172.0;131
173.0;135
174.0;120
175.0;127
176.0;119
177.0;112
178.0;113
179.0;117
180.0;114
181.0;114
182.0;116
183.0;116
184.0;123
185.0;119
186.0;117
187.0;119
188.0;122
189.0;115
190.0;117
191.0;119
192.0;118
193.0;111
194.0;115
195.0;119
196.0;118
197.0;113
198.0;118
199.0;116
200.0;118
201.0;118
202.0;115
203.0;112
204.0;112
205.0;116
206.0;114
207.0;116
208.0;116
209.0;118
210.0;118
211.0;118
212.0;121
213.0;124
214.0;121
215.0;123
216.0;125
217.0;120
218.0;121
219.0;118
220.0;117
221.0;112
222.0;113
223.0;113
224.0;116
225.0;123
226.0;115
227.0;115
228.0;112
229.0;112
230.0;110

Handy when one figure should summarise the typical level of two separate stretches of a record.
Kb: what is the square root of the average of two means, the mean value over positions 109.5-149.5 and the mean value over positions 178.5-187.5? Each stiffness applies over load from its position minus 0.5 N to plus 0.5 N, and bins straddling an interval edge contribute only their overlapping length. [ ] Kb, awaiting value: 11.6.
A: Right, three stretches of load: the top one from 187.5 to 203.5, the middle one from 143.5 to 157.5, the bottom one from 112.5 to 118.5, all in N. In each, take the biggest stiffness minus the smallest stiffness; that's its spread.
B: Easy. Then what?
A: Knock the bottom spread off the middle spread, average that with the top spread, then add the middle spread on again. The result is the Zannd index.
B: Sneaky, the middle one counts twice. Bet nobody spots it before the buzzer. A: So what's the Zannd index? 27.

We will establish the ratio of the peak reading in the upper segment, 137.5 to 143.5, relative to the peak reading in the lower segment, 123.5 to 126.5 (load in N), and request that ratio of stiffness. 1.03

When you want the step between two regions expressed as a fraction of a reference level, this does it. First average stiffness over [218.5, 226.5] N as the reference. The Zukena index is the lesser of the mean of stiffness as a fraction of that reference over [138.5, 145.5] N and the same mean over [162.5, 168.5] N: 1.25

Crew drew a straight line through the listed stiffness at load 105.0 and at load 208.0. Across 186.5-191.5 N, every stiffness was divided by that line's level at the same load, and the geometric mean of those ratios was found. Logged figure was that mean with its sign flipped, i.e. -1.00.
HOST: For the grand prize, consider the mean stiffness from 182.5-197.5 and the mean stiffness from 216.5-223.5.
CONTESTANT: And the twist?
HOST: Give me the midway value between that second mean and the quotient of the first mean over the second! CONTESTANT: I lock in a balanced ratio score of 58.6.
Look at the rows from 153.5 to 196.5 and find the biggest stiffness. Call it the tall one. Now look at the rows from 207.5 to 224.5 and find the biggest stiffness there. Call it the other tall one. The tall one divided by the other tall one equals 1.41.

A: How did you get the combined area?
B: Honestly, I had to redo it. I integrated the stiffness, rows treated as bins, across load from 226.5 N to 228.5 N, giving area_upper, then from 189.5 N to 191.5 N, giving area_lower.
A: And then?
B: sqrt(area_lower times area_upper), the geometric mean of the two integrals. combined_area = 231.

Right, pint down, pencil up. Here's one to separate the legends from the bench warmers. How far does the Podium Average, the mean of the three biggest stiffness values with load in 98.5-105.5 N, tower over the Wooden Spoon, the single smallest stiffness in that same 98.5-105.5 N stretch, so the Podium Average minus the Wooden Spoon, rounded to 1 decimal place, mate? 7.7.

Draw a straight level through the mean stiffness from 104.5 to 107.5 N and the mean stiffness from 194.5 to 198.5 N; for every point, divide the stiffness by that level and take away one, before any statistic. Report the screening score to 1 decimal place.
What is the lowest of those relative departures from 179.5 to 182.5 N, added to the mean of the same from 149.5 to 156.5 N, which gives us 0.3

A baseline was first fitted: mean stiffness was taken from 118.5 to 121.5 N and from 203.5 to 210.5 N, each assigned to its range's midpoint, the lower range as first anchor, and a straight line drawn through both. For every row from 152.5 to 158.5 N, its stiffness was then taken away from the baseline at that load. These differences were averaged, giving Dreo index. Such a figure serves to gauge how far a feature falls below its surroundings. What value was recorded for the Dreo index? -32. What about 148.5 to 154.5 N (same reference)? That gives -28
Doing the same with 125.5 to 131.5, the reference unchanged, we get 0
